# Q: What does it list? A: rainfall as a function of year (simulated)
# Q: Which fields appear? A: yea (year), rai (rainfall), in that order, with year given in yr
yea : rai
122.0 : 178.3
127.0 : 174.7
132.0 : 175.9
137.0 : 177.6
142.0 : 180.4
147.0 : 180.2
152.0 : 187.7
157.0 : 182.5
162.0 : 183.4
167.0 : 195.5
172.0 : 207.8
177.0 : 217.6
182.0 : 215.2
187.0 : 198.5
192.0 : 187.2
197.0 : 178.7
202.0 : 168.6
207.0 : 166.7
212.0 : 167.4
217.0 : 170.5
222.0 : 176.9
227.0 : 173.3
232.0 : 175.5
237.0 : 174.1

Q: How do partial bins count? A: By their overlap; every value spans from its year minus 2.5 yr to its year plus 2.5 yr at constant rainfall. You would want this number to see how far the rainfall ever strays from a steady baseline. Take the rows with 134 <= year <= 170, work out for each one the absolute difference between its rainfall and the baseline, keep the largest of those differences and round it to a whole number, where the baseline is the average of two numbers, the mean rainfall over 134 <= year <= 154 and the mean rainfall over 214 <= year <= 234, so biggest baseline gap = 18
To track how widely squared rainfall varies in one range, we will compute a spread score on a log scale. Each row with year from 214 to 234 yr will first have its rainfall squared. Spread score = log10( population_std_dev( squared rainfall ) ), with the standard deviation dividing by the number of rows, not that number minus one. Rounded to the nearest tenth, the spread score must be 2.9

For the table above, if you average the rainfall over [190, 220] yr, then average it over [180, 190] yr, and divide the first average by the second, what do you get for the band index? 0.84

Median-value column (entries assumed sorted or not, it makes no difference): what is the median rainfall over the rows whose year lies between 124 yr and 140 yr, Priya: 176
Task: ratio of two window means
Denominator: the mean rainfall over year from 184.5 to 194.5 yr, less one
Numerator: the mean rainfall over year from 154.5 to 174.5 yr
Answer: 1.00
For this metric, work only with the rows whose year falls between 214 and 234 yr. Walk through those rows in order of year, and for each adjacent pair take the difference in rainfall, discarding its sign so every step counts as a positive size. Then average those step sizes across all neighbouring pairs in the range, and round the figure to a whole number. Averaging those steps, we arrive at 4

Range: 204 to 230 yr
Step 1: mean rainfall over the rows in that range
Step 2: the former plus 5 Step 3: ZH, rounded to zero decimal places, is 176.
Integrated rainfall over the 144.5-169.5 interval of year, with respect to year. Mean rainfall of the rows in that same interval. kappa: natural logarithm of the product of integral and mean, 13.67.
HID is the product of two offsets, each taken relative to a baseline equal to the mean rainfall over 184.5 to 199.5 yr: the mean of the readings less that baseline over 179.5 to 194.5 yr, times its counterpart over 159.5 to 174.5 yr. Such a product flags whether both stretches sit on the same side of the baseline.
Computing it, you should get 90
